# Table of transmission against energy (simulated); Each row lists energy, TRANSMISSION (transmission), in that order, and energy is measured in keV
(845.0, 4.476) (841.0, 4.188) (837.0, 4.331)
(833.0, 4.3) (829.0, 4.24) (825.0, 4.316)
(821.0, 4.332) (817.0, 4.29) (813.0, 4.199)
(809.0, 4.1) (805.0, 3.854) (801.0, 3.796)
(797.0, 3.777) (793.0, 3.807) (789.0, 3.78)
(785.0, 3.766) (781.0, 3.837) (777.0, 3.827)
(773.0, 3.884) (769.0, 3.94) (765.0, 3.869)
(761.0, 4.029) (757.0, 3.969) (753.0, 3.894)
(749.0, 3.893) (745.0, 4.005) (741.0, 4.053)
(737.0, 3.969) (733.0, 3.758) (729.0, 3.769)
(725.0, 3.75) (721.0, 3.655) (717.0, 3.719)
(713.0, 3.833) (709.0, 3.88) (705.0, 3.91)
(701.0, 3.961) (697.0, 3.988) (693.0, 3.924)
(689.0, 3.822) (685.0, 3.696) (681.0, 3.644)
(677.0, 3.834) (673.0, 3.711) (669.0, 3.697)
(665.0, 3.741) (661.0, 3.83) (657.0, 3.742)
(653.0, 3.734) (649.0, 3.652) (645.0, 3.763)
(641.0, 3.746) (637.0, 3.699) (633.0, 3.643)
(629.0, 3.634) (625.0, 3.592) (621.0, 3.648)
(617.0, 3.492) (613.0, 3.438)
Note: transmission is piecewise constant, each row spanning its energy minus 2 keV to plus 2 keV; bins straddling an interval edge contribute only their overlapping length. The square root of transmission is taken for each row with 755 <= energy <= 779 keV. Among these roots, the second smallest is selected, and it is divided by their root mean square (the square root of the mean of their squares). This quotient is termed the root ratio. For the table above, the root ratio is 0.994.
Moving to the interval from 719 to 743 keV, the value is 0.990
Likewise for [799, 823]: 0.970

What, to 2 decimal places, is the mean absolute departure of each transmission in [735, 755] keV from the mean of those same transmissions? 0.06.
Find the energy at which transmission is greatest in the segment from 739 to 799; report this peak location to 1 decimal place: 741.0 keV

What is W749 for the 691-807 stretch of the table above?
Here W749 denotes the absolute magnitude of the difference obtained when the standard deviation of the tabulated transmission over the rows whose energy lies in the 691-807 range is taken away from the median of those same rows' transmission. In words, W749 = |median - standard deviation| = 3.77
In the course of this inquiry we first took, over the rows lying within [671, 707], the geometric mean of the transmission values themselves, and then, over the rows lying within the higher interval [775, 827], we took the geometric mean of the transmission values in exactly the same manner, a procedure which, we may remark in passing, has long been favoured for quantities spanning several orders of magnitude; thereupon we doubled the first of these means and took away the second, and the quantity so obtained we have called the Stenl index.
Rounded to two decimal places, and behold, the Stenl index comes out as 3.69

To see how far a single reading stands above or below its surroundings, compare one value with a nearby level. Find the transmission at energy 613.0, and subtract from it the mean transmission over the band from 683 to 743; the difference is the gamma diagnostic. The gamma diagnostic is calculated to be -0.41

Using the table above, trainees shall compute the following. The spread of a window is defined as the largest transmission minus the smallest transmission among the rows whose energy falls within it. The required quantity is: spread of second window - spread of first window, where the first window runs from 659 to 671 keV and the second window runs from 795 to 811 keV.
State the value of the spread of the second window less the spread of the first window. 0.19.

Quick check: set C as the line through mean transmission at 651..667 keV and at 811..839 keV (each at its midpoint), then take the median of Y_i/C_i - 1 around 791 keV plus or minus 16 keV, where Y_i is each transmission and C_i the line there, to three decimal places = -0.092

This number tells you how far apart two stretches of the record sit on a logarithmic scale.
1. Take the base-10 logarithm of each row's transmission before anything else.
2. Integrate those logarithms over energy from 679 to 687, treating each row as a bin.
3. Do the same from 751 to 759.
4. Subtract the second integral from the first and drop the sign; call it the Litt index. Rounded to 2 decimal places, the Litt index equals 0.24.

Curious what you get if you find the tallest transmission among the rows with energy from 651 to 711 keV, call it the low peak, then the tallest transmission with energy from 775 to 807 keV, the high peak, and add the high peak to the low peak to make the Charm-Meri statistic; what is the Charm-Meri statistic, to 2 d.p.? 7.84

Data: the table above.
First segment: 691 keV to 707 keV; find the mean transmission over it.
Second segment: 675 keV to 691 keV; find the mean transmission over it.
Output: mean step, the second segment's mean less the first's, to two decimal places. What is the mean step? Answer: -0.20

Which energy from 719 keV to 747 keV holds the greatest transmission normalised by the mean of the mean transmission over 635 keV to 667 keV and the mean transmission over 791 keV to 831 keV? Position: 741.0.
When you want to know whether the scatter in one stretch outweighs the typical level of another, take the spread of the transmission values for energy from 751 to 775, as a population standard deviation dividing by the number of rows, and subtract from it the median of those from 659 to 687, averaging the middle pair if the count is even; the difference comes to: -3.66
